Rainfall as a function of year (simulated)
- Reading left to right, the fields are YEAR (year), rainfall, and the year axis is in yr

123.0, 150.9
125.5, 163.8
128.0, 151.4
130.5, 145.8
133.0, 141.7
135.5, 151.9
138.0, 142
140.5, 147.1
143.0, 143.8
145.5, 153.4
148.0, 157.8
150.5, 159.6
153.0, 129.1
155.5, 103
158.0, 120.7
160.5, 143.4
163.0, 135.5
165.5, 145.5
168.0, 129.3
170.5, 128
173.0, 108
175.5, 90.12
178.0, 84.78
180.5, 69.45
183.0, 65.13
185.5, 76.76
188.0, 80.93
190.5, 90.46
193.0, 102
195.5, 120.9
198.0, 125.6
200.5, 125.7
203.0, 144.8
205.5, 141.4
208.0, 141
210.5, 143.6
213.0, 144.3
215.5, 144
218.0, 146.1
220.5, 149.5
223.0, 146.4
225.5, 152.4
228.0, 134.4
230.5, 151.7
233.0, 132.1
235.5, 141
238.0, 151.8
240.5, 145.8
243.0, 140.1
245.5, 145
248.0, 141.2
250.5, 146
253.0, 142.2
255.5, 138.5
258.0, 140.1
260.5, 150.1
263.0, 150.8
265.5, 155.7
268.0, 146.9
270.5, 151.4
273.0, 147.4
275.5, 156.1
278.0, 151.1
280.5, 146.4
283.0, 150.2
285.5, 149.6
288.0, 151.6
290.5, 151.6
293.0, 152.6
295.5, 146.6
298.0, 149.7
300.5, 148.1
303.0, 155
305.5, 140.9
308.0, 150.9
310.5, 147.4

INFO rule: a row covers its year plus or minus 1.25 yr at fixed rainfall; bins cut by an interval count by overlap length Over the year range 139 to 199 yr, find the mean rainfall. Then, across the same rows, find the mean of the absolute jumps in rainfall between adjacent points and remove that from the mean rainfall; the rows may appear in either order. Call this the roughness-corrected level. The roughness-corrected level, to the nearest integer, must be 105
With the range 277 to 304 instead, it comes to 147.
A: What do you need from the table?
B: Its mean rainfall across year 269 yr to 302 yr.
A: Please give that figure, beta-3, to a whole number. 150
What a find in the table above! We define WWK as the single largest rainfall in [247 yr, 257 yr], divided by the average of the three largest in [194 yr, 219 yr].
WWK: 1.01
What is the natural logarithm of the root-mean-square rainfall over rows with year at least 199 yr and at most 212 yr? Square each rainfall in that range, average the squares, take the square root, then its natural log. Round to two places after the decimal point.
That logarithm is 4.94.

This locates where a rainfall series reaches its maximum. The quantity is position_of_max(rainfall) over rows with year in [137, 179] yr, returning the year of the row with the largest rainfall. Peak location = 150.5 yr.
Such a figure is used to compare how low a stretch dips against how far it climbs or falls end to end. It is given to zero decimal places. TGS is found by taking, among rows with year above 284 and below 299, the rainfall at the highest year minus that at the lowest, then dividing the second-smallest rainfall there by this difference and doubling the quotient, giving 2992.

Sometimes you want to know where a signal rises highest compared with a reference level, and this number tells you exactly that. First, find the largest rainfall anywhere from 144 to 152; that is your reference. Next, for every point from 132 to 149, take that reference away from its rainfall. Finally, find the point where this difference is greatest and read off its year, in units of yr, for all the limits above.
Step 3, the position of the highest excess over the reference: 148.0 yr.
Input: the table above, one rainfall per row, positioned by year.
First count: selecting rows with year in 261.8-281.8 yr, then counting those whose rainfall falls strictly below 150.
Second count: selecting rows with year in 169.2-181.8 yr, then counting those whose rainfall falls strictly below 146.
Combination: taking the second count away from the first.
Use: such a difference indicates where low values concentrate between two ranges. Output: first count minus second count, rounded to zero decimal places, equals -2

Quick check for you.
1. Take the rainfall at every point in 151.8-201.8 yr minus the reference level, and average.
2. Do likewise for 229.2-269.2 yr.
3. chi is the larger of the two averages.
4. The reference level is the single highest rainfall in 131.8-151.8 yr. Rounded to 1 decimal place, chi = -14.7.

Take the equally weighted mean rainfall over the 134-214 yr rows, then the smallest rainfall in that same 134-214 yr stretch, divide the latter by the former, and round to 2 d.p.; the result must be 0.53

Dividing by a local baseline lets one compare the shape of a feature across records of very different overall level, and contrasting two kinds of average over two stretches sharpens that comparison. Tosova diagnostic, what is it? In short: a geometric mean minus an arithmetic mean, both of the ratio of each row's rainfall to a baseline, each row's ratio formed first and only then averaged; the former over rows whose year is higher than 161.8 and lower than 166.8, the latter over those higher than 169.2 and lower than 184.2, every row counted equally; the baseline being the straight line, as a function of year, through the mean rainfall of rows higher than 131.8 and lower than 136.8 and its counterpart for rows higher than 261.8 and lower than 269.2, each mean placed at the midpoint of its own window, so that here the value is 0.34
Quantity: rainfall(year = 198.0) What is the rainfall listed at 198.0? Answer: 125.6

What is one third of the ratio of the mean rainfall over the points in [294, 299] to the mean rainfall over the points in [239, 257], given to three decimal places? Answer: 0.346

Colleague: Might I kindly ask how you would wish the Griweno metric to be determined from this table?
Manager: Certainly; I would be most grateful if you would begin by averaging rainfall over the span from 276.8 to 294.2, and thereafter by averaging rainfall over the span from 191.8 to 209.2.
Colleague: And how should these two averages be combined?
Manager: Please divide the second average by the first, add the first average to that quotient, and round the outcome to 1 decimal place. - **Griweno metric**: 151.3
